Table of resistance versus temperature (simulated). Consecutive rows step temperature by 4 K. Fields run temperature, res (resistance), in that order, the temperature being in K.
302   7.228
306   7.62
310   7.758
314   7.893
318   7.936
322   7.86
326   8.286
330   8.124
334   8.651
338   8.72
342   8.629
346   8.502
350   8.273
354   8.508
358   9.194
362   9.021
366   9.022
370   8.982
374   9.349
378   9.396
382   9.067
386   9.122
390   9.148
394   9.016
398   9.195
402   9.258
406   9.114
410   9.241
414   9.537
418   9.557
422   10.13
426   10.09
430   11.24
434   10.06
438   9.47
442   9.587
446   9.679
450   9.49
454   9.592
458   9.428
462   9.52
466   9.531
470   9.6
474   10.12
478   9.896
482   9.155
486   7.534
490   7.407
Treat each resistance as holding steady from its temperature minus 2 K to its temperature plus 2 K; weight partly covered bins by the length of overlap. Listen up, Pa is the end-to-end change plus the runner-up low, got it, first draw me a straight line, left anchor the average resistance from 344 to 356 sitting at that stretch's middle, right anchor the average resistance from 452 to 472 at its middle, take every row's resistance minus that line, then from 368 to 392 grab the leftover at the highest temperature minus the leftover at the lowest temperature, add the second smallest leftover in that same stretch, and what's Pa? 0.29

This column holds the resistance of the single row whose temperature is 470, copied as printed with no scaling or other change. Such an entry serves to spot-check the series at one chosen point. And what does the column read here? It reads 9.6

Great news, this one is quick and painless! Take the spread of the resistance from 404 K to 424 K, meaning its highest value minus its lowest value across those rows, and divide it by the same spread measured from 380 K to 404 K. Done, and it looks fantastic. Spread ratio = 4.2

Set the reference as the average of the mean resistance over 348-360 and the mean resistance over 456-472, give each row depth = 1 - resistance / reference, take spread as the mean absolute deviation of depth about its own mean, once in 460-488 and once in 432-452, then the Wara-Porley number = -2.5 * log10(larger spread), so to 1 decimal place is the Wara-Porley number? 3.0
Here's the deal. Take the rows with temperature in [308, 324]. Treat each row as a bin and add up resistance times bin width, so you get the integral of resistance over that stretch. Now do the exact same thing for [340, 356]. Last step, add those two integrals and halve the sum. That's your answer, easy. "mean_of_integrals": 131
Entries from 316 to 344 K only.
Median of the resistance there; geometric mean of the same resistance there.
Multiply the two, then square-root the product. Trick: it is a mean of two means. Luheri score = 8.3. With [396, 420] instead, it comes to 9.3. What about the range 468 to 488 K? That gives 9.4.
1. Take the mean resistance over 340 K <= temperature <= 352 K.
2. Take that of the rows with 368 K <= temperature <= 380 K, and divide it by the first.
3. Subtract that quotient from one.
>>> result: -0.09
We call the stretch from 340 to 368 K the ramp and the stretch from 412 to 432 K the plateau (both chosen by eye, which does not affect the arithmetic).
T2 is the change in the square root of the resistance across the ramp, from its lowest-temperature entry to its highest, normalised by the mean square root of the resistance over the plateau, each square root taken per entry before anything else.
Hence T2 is 0.021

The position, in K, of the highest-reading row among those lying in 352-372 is 358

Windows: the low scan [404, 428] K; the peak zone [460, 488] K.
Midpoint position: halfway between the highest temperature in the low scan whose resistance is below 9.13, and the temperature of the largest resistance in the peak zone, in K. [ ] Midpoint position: 440 K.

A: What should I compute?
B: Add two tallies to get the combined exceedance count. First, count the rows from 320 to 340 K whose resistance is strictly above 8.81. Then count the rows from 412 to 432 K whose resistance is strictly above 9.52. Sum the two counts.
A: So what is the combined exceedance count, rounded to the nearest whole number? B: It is 5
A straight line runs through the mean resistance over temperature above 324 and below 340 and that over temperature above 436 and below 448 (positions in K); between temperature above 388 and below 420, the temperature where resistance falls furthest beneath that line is 406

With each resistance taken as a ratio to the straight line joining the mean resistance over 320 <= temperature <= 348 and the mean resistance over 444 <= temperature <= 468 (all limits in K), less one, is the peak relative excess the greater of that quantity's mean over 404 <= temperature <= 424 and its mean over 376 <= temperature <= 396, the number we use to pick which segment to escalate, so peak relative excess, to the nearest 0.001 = 0.040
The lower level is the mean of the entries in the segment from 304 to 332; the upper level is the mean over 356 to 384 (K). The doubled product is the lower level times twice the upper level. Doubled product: 145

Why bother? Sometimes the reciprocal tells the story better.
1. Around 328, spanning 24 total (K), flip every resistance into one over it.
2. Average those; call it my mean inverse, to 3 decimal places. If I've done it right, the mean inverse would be 0.121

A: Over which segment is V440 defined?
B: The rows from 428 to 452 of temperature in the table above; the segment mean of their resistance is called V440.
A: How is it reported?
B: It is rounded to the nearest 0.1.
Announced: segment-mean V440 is 9.9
